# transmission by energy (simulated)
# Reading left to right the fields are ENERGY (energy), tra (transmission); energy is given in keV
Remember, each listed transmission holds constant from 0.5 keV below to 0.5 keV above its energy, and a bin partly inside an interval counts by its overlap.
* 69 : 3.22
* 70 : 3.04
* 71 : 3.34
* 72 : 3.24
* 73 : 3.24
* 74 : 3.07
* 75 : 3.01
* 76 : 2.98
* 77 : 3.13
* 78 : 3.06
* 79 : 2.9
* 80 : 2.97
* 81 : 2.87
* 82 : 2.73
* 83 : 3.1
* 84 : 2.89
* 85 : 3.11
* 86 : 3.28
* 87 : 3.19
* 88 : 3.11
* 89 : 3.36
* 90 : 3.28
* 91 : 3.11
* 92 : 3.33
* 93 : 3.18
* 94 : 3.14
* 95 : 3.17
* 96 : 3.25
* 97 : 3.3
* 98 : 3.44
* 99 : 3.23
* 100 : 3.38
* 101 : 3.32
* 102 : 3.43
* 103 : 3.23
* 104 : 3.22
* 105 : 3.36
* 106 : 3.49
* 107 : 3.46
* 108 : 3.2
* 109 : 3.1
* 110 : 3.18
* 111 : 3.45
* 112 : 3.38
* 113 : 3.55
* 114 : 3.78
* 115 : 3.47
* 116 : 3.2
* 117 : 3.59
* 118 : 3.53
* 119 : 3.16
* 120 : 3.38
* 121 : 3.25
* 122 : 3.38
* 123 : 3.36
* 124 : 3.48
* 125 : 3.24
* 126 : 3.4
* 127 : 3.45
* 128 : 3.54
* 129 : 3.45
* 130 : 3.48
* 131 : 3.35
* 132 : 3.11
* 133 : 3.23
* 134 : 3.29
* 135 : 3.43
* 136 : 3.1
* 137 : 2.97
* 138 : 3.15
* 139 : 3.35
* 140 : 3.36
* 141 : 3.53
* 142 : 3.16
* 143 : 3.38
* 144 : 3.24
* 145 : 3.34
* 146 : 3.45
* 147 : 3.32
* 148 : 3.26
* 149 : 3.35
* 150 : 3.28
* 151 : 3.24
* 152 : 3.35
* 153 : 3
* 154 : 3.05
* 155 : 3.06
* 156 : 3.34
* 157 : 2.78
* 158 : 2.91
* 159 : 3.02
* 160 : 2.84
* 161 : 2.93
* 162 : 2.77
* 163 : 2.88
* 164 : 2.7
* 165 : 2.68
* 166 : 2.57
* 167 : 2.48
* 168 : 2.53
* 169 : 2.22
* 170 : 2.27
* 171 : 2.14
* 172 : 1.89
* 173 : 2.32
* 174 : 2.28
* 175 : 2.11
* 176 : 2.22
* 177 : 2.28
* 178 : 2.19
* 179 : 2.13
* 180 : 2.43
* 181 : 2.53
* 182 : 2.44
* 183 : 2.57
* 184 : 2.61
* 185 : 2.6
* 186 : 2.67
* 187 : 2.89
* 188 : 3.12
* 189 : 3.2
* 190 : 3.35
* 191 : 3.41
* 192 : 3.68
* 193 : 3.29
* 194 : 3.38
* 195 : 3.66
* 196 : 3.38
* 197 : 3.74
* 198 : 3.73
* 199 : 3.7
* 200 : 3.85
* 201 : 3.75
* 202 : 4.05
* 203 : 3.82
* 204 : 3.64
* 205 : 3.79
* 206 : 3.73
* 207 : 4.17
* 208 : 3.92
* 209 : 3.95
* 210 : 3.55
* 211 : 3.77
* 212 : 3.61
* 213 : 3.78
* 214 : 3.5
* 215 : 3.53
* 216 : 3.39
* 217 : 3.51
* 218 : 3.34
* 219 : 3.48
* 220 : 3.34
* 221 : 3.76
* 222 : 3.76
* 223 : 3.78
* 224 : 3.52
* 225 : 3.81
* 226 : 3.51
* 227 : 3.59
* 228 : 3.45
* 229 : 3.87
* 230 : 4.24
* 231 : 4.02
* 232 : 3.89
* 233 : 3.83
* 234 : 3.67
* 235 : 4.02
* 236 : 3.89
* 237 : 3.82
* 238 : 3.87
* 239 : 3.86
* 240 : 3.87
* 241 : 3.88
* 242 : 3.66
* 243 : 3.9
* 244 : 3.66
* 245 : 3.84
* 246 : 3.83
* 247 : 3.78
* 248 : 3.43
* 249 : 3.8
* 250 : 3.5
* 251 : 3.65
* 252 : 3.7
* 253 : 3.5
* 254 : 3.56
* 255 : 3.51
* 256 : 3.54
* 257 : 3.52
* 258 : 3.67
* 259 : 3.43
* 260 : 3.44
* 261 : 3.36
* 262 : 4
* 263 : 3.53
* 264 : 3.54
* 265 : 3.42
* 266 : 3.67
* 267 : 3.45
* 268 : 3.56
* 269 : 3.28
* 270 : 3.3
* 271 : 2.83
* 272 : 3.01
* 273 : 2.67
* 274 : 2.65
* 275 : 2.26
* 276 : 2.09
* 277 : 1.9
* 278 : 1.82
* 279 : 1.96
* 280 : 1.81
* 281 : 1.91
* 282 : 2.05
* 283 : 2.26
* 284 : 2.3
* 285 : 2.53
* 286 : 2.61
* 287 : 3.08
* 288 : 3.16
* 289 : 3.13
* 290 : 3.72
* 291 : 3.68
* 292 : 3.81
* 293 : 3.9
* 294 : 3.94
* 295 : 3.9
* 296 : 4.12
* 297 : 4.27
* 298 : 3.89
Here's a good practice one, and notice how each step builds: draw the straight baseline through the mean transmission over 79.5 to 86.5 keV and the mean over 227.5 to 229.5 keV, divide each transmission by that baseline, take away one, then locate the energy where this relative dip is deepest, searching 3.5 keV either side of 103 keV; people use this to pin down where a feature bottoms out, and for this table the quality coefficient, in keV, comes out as 104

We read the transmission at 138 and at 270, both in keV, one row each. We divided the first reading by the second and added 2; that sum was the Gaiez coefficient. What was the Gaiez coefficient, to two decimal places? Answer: 2.95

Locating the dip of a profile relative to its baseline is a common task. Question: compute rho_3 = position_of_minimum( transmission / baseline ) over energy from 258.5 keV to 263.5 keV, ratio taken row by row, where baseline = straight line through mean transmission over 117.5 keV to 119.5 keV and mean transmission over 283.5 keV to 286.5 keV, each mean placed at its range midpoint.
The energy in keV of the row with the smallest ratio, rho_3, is 261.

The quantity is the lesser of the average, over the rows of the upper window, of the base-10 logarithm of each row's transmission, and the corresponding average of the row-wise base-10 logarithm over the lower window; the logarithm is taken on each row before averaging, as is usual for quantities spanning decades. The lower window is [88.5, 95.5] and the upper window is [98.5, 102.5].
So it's 0.51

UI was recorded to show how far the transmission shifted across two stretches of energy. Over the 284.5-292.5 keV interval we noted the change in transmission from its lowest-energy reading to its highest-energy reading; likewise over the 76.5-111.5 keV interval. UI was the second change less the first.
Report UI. -1.0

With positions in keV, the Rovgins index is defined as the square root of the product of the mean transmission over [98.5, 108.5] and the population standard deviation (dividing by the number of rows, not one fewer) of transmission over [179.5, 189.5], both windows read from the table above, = 0.93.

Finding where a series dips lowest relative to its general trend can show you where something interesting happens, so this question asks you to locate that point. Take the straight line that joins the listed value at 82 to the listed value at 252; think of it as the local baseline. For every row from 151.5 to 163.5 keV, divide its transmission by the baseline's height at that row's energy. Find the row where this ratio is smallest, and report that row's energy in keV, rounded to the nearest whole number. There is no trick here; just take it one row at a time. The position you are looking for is 162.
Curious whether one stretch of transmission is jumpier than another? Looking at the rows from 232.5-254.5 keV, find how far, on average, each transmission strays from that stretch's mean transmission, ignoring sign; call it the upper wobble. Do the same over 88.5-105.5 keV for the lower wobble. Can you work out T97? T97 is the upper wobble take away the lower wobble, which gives 0.048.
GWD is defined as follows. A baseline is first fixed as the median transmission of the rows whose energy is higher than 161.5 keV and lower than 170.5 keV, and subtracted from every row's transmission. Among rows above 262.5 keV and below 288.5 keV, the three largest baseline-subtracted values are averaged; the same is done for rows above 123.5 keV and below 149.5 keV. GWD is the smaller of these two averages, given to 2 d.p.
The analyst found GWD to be 0.95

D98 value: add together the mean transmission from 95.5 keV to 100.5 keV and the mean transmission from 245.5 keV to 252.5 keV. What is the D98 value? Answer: 6.99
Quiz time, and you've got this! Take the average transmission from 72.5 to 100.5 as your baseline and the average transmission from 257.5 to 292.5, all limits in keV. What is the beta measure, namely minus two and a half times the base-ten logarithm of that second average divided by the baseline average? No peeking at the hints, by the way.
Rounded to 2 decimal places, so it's 0.07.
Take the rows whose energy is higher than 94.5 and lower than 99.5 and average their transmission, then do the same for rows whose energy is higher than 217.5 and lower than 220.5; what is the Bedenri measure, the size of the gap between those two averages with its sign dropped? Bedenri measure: 0.11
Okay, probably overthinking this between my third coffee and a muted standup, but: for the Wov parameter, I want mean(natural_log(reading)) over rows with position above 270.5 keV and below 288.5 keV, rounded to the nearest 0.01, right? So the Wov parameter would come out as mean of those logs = 0.85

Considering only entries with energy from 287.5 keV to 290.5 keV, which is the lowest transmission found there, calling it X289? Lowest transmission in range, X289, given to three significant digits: 3.13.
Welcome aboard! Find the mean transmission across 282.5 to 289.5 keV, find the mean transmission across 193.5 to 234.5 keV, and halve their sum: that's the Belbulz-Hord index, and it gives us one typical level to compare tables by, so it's 3.21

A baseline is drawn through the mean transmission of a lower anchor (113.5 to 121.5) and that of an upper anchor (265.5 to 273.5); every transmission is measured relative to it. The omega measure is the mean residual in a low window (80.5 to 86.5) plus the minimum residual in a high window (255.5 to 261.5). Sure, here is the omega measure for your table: -0.34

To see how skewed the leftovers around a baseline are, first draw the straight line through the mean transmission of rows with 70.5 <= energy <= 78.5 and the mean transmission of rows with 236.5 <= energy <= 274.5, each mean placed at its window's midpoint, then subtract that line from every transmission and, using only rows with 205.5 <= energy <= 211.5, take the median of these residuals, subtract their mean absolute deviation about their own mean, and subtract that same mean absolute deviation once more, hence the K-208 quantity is 0.08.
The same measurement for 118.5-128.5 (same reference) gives -0.03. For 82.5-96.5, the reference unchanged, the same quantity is -0.18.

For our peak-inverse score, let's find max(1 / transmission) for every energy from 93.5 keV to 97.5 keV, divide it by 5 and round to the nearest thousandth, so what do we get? 0.064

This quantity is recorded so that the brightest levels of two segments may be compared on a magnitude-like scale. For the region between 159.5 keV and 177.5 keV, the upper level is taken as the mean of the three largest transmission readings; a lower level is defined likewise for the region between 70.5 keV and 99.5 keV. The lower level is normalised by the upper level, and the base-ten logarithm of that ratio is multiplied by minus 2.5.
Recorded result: -0.17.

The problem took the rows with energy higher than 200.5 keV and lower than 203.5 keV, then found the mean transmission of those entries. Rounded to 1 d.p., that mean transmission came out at 3.9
